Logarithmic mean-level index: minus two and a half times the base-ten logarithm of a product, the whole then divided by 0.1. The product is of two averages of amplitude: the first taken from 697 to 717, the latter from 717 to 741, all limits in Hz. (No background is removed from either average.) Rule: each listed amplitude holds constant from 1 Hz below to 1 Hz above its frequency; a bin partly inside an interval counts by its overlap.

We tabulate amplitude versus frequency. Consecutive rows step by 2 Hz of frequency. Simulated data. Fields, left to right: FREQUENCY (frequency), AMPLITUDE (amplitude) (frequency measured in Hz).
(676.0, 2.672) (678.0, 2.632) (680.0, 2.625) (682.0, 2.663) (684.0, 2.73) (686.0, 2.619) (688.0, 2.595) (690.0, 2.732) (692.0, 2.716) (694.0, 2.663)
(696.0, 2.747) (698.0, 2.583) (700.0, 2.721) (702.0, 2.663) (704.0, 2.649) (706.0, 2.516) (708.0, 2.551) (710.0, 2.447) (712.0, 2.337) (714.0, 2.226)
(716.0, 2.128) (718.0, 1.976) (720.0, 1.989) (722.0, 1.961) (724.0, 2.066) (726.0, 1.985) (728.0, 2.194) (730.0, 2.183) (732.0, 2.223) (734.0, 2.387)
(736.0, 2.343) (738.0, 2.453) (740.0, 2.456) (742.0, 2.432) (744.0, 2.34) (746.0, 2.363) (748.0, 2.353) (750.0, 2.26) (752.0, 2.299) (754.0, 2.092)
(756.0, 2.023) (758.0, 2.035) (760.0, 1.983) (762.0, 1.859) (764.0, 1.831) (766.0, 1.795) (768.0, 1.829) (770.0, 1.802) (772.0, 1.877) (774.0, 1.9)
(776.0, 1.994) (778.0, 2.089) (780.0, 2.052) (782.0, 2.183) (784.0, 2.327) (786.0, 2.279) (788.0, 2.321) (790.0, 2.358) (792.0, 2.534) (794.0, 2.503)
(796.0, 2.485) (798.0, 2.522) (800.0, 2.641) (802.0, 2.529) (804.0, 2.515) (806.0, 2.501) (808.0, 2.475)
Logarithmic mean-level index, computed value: -18.4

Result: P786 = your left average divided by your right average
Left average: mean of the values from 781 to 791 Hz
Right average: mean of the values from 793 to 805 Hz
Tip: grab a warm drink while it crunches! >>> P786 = 0.91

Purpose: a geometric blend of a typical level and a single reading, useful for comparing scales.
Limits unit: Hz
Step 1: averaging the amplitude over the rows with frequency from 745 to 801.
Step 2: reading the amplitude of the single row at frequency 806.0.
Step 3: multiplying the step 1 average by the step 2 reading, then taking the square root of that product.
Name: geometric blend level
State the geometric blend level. 2.33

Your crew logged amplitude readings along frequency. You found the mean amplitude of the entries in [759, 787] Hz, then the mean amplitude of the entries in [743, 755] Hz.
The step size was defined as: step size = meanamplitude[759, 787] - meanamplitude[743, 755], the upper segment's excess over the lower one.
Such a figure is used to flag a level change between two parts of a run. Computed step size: -0.30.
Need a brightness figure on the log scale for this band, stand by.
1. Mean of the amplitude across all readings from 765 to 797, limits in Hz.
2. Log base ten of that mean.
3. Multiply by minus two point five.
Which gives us -0.83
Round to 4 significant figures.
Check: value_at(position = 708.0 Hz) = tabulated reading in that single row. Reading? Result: 2.551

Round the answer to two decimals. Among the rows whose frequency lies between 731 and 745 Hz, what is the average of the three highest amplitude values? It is 2.45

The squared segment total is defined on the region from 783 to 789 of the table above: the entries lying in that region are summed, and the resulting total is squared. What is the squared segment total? 48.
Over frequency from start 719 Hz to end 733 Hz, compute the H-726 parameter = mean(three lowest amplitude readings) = 2.0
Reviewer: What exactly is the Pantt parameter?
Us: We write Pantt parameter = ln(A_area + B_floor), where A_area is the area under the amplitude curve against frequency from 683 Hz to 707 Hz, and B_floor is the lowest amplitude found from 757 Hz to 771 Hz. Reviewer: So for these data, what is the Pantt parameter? 4.2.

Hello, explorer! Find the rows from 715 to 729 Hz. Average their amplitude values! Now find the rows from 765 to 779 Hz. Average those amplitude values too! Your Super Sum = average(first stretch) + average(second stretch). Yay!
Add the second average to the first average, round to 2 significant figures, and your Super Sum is 3.9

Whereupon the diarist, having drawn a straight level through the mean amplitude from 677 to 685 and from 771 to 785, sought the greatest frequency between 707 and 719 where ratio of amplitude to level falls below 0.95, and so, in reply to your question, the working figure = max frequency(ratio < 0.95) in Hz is 718.0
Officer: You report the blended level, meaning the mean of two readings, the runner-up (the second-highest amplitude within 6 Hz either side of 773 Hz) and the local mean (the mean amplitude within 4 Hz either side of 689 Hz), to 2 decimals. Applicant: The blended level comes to 2.33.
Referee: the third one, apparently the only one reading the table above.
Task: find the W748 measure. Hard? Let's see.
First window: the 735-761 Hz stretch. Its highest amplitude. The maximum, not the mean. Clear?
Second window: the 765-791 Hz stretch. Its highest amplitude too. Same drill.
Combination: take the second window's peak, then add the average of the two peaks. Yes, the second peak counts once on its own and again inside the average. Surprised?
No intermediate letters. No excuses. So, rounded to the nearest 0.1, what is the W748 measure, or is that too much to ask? 4.8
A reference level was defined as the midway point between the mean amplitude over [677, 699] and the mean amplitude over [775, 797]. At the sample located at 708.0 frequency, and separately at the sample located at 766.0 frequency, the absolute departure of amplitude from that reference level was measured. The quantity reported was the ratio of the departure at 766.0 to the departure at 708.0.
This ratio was 8.8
